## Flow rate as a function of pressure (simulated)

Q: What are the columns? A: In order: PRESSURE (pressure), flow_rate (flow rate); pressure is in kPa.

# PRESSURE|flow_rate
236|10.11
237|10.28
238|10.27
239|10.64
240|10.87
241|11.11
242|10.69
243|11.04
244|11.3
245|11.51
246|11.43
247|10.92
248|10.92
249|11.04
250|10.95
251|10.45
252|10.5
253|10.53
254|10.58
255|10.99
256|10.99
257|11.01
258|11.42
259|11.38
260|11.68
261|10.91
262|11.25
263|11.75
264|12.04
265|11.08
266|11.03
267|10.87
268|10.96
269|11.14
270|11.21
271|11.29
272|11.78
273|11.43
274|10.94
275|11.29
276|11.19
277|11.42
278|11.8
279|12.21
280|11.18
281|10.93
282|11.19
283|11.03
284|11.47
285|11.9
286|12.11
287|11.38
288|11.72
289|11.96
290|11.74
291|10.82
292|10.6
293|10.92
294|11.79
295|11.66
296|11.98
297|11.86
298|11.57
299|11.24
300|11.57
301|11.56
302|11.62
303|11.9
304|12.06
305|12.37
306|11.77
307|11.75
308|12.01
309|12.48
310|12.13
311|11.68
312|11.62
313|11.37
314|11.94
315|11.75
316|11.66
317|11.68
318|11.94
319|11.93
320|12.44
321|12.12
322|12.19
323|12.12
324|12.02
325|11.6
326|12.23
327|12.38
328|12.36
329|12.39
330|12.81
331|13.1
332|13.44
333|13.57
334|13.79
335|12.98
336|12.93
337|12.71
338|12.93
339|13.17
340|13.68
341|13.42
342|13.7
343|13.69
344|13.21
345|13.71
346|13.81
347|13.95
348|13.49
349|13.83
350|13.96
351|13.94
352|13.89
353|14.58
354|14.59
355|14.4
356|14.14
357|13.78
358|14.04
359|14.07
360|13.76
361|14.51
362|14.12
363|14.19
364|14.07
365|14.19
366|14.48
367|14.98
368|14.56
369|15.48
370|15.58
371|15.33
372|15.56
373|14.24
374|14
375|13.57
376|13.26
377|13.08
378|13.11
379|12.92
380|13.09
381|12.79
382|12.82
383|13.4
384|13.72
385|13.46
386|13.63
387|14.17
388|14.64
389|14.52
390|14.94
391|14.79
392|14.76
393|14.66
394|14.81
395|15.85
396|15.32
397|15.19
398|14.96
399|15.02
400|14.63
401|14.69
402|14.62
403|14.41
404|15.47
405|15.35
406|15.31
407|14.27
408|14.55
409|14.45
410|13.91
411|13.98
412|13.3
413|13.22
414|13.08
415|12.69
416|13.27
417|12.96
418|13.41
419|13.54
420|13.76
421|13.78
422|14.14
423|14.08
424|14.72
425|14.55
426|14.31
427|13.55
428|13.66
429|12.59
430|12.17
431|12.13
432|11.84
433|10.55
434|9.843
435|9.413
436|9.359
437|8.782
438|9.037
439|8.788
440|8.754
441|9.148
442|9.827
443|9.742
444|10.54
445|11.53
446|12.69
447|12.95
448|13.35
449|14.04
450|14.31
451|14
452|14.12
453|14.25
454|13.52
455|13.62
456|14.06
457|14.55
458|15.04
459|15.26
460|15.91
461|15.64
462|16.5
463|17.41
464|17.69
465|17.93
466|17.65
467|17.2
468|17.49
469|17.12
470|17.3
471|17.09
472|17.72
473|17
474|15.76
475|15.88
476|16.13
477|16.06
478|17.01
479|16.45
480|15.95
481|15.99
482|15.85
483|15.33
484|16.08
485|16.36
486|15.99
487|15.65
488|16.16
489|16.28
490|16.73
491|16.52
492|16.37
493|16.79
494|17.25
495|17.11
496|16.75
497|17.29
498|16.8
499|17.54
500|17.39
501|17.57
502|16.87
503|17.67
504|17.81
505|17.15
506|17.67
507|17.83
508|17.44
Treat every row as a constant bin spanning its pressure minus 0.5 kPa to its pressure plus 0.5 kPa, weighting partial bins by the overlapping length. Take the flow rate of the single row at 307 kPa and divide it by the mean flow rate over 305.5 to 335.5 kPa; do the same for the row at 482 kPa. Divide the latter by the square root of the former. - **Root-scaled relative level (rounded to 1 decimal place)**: 1.3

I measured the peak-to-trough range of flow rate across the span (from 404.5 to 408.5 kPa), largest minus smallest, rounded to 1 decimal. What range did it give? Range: 1.1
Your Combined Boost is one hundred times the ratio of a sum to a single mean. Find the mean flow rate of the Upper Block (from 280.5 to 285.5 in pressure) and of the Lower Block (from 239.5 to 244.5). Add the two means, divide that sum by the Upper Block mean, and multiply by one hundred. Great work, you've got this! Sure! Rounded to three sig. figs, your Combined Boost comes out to 197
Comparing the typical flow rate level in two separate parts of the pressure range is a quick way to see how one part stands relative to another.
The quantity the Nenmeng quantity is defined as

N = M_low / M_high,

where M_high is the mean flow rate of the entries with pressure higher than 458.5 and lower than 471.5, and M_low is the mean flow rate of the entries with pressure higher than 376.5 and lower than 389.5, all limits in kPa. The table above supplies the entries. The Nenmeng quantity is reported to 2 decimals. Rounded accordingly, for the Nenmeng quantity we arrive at 0.80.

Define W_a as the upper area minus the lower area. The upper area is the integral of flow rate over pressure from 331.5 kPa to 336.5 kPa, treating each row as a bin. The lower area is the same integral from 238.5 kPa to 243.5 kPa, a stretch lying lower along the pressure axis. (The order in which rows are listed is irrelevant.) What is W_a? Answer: 12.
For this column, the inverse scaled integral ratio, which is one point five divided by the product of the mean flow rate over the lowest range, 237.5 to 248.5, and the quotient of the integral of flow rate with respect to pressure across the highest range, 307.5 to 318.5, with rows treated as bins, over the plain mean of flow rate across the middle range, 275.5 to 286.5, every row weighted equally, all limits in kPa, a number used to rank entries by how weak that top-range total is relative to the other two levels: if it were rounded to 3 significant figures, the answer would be 0.0121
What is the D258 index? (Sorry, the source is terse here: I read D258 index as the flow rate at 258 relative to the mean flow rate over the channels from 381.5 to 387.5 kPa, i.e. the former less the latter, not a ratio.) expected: -2.1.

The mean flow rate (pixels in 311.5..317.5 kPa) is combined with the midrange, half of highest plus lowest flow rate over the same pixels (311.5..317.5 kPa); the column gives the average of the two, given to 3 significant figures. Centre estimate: 11.7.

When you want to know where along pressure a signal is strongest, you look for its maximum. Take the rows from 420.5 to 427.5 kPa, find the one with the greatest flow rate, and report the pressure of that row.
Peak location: 424 kPa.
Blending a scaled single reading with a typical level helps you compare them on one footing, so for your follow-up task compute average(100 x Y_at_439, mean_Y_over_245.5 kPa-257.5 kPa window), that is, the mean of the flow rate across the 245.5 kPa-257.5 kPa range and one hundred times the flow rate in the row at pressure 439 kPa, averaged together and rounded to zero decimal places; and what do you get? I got 445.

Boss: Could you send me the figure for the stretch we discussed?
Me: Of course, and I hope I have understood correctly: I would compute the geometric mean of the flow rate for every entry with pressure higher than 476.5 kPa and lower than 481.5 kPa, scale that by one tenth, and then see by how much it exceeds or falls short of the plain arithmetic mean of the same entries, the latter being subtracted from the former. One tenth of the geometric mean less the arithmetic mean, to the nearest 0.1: -14.7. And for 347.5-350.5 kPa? -12.4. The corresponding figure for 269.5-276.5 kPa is -10.2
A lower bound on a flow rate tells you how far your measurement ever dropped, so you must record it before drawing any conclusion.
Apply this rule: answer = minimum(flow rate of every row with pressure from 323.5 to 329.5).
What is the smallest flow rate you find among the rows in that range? 11.6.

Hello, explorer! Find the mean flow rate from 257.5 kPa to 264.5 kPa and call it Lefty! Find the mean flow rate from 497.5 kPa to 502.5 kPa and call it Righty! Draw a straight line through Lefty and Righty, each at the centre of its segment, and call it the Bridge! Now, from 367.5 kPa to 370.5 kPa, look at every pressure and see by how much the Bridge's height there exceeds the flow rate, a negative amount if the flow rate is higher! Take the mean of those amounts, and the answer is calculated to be -1.1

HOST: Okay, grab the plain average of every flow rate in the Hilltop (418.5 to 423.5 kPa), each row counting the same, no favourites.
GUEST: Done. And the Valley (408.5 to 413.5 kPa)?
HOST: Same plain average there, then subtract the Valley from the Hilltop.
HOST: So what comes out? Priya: 0.09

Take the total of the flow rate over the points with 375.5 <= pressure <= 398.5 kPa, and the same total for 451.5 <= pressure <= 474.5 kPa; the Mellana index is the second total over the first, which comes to 1.14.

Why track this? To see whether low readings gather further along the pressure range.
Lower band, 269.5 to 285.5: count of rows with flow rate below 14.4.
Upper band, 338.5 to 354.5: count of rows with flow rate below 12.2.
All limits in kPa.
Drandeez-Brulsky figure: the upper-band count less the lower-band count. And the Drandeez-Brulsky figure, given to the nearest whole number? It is -16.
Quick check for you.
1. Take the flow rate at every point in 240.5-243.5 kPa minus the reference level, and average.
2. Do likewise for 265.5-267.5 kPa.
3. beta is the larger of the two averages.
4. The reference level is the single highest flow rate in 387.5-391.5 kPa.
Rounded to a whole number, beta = -4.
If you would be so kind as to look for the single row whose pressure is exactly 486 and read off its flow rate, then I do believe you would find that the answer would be 15.99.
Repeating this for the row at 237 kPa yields 10.28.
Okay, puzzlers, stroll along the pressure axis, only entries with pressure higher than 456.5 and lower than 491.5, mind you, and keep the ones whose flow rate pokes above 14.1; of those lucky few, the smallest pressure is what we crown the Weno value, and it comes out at 457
